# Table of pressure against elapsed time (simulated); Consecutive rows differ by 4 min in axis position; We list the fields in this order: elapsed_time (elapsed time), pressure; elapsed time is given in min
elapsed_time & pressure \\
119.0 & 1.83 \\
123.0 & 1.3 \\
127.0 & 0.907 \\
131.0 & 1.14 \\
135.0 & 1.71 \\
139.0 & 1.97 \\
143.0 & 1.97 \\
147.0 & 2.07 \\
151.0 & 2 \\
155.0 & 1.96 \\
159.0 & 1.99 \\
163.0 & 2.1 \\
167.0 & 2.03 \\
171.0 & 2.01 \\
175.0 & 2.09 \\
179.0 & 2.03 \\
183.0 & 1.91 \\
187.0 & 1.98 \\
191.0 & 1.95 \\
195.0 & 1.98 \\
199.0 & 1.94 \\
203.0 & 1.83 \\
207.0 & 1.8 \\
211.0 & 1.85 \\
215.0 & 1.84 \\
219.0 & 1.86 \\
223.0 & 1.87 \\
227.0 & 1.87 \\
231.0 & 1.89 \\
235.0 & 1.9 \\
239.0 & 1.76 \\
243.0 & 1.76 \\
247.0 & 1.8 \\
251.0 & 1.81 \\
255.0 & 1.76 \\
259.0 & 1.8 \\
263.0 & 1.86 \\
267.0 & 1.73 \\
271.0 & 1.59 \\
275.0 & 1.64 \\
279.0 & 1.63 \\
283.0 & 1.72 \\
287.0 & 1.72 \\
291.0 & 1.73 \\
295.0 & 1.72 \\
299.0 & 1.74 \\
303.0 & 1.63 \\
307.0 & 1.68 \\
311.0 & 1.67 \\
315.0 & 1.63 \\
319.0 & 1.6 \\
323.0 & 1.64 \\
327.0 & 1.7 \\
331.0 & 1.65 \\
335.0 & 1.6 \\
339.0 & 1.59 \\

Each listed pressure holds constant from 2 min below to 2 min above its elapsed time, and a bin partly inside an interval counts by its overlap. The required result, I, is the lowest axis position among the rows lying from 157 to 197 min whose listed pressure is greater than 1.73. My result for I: 159.0 min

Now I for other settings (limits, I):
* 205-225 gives 207.0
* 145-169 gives 147.0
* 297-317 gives 299.0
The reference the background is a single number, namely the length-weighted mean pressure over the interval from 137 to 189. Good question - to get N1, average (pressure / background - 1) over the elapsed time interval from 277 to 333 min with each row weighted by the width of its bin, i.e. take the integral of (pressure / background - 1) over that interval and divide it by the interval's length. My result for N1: -0.17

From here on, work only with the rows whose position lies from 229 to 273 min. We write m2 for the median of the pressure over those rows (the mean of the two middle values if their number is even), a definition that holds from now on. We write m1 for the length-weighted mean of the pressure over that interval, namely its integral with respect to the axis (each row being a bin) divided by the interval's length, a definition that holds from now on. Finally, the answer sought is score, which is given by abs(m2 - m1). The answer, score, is 0.013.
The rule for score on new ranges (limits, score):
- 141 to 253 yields 0.002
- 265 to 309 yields 0.035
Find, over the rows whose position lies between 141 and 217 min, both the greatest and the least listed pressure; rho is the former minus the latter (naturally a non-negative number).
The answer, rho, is 0.30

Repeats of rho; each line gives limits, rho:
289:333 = 0.14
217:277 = 0.31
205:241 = 0.14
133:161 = 0.36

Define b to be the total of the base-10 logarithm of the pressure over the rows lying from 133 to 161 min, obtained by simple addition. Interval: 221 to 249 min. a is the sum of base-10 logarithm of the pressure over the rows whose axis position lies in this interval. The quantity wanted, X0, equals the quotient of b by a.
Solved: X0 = 1.10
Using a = 1.8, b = 2.0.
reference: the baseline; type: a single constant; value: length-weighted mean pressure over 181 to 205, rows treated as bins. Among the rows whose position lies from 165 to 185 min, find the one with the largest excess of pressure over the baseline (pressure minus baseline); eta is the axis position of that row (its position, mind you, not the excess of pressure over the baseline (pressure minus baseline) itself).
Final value 175.0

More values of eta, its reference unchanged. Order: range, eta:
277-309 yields 299.0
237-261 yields 251.0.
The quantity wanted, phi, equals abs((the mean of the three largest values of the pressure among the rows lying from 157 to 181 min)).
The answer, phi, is 2.07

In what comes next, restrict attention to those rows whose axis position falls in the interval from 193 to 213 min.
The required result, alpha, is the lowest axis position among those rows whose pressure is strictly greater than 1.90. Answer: 195.0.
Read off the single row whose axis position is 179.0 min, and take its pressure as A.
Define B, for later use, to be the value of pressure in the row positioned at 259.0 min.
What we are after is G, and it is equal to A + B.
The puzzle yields 3.83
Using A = 2.03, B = 1.8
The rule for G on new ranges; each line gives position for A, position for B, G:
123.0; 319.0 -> 2.90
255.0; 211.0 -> 3.61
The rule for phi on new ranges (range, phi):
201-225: 1.86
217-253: 1.89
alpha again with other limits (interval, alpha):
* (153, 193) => 155.0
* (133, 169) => 139.0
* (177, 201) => 179.0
